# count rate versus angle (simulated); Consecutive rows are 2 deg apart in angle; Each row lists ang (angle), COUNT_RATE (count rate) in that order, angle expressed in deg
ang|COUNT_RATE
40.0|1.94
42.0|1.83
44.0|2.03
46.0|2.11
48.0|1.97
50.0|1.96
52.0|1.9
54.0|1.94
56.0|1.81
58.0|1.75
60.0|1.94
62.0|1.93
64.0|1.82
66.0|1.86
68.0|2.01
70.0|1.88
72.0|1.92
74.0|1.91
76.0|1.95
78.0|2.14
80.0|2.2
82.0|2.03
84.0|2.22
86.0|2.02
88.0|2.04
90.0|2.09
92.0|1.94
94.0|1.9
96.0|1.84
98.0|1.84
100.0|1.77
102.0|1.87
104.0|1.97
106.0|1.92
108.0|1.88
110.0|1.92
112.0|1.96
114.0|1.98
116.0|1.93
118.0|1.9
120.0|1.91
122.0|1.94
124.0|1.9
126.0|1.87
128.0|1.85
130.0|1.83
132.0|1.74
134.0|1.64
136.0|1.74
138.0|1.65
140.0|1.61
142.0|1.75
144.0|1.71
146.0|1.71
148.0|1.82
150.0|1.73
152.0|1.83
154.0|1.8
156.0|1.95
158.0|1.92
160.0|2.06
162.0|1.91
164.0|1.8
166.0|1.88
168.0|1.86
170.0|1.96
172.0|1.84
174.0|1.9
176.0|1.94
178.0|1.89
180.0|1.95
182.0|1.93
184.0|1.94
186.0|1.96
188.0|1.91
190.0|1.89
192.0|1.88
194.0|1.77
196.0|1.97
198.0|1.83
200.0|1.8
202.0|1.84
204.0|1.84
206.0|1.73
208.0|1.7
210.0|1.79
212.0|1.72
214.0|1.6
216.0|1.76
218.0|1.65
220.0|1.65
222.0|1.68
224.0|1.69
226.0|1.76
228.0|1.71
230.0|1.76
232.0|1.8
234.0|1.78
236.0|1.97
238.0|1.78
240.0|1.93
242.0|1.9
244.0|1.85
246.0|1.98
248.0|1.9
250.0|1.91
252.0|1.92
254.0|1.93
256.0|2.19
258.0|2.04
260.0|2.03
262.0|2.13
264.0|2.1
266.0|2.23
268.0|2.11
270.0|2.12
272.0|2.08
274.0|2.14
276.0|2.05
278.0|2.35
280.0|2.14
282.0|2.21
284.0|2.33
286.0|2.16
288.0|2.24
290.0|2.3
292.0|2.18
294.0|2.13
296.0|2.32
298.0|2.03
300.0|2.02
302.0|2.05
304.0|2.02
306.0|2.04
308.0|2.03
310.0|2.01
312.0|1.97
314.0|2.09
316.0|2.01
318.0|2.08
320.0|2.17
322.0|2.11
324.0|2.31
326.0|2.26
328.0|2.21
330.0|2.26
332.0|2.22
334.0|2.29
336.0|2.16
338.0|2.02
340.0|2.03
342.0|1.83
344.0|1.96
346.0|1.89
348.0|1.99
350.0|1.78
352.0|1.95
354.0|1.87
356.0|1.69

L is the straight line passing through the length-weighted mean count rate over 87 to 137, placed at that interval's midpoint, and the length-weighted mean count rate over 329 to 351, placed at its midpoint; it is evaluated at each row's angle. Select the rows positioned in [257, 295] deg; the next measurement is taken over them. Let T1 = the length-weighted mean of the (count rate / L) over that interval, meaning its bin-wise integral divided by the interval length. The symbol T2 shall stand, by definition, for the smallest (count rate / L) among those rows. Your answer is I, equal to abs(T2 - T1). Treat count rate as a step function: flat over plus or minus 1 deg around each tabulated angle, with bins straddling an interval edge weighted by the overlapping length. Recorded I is 0.060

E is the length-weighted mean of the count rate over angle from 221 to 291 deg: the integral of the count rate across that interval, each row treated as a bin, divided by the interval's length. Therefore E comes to 2.01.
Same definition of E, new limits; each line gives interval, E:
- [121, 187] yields 1.84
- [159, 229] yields 1.83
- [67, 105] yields 1.98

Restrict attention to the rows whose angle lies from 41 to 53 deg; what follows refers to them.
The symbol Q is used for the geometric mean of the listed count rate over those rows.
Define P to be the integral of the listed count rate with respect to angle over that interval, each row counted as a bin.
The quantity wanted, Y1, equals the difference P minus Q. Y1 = 21.6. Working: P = 23.6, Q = 1.96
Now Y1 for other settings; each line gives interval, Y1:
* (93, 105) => 20.5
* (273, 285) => 24.2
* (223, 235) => 19.3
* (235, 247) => 20.9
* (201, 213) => 19.5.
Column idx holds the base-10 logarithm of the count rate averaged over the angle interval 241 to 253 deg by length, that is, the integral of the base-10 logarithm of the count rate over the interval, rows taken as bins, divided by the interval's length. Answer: 0.281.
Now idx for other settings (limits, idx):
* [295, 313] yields 0.312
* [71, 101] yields 0.297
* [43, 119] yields 0.289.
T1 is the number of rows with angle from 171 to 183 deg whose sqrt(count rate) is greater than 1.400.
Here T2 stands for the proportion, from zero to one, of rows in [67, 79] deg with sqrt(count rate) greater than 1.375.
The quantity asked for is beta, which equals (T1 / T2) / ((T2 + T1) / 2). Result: 0.0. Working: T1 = 0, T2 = 0.8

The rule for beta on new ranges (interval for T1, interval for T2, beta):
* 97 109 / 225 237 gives 10.3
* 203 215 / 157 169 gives 0.0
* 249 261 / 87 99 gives 2.5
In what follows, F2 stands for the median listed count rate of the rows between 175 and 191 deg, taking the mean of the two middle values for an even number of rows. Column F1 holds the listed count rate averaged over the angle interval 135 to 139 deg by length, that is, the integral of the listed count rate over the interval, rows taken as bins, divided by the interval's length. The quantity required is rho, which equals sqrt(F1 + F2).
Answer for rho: 1.91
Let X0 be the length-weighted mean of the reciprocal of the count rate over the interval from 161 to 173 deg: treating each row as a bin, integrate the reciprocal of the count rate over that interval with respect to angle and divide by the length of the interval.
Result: 0.53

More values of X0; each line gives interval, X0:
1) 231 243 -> 0.54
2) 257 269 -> 0.48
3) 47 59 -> 0.53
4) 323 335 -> 0.44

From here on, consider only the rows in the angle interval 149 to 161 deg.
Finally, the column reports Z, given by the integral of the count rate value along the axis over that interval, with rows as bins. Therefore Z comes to 23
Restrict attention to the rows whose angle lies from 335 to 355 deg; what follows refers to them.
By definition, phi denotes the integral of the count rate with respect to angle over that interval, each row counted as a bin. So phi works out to 39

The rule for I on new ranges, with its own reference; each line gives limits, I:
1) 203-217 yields 0.070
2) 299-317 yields 0.029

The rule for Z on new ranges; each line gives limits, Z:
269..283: 30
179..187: 16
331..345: 29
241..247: 11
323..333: 23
